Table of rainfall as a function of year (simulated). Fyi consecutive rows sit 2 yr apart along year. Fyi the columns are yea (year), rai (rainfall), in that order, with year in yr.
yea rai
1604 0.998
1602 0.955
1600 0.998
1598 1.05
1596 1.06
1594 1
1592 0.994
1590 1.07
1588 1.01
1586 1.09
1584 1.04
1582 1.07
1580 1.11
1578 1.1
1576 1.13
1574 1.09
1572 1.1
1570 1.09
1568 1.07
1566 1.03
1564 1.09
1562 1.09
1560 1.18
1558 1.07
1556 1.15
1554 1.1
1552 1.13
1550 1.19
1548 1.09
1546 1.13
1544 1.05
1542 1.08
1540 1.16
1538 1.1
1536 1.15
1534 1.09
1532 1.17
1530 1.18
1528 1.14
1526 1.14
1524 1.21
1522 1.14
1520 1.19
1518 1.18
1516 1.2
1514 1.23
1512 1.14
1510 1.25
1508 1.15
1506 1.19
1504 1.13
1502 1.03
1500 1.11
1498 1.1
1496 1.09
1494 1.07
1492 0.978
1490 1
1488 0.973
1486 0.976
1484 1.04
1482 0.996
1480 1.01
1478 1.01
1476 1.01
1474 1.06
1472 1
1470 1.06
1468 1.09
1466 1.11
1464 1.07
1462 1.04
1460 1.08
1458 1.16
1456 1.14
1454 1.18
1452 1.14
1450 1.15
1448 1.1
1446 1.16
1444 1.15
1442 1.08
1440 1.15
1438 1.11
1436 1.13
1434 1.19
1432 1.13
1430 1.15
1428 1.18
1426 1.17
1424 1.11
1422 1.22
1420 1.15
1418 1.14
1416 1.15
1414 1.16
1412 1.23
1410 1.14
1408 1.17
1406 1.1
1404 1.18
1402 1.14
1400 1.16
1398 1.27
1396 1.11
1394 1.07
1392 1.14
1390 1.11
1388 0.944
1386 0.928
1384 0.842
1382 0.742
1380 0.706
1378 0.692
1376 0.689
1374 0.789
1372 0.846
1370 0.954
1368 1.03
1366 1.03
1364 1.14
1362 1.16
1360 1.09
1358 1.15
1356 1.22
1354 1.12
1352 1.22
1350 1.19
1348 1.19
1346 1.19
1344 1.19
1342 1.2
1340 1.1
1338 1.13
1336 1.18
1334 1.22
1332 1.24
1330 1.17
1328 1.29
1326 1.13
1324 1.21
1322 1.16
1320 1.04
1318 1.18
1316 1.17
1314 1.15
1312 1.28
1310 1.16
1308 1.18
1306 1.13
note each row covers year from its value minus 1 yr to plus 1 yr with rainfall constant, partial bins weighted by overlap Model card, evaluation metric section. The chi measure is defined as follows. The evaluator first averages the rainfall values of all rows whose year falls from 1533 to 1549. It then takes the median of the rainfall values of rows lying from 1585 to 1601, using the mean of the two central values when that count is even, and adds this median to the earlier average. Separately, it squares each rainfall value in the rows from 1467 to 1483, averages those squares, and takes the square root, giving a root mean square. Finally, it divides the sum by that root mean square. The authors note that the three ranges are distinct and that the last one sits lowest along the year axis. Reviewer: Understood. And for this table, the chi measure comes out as 2.07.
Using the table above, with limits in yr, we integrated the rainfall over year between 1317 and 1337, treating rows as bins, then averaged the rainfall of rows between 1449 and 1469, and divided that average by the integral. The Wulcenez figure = 0.047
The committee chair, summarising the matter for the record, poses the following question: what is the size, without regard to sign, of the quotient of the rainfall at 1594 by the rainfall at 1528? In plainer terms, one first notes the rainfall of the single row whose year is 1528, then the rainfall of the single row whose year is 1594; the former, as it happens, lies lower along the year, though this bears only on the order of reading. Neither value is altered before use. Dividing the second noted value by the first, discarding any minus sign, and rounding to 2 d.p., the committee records 0.88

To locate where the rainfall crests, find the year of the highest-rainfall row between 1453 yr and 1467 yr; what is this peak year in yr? 1454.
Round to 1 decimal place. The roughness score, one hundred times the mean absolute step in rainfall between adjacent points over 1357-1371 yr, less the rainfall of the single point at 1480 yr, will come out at 4.6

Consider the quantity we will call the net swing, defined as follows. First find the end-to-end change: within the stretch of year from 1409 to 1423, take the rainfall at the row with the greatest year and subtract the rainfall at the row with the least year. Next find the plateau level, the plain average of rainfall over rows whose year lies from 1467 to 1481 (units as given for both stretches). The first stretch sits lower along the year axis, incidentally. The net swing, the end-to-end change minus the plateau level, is -0.95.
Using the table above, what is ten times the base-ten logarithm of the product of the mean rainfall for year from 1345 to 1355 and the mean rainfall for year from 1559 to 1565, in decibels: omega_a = 1.2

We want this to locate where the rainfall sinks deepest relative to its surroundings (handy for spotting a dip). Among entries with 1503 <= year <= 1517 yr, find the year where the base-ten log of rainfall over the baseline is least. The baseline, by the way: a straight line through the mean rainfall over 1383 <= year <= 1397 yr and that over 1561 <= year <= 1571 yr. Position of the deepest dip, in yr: 1504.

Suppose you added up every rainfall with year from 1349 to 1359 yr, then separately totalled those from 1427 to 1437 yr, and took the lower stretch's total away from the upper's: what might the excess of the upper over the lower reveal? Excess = -0.12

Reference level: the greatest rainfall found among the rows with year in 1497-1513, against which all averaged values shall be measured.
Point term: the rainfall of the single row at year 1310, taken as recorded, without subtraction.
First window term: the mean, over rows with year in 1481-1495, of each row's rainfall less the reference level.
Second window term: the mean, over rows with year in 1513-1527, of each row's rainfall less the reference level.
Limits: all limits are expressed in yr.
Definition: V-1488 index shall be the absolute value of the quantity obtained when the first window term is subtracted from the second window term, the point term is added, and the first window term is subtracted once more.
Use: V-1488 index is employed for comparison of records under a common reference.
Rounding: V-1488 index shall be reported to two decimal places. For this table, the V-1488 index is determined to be 1.58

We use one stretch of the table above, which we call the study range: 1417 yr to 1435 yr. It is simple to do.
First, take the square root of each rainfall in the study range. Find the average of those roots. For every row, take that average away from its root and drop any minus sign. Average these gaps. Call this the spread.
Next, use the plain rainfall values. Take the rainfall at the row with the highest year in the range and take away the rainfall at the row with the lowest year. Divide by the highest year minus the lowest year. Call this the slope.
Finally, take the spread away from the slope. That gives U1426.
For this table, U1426 -0.009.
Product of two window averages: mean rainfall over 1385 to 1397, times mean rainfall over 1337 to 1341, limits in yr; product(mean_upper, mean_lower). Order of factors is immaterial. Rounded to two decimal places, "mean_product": 1.17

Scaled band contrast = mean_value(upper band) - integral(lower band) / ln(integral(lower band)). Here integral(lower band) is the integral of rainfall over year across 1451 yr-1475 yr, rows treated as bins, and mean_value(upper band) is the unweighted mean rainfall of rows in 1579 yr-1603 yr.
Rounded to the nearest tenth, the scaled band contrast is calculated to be -7.0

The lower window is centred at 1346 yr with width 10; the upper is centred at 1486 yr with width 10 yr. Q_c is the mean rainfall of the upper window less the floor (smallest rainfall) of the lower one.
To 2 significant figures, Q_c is -0.19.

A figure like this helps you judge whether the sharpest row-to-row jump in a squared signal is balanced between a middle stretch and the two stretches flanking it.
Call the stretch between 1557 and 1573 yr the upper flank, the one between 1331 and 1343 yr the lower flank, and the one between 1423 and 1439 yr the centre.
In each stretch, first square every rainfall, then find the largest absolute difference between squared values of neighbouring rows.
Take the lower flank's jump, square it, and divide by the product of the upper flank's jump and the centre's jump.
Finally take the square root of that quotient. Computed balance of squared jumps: 1.2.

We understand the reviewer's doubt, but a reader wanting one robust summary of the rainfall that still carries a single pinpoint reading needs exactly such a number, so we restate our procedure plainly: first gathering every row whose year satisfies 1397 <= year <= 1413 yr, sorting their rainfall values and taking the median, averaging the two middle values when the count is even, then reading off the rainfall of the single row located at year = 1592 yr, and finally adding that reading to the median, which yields 2.16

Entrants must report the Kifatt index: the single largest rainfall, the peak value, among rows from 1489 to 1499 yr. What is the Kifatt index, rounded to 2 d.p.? 1.10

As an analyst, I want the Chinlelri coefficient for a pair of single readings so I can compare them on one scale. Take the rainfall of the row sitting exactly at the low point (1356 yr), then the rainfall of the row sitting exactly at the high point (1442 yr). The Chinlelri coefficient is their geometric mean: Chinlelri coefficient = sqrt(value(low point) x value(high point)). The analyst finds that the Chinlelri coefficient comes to 1.15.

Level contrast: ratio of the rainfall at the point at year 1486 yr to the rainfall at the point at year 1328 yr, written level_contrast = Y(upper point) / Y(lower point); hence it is 0.76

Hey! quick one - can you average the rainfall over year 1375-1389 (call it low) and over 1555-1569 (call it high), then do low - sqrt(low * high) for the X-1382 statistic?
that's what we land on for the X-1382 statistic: -0.14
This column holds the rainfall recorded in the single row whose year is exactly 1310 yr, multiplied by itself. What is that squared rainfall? 1.3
